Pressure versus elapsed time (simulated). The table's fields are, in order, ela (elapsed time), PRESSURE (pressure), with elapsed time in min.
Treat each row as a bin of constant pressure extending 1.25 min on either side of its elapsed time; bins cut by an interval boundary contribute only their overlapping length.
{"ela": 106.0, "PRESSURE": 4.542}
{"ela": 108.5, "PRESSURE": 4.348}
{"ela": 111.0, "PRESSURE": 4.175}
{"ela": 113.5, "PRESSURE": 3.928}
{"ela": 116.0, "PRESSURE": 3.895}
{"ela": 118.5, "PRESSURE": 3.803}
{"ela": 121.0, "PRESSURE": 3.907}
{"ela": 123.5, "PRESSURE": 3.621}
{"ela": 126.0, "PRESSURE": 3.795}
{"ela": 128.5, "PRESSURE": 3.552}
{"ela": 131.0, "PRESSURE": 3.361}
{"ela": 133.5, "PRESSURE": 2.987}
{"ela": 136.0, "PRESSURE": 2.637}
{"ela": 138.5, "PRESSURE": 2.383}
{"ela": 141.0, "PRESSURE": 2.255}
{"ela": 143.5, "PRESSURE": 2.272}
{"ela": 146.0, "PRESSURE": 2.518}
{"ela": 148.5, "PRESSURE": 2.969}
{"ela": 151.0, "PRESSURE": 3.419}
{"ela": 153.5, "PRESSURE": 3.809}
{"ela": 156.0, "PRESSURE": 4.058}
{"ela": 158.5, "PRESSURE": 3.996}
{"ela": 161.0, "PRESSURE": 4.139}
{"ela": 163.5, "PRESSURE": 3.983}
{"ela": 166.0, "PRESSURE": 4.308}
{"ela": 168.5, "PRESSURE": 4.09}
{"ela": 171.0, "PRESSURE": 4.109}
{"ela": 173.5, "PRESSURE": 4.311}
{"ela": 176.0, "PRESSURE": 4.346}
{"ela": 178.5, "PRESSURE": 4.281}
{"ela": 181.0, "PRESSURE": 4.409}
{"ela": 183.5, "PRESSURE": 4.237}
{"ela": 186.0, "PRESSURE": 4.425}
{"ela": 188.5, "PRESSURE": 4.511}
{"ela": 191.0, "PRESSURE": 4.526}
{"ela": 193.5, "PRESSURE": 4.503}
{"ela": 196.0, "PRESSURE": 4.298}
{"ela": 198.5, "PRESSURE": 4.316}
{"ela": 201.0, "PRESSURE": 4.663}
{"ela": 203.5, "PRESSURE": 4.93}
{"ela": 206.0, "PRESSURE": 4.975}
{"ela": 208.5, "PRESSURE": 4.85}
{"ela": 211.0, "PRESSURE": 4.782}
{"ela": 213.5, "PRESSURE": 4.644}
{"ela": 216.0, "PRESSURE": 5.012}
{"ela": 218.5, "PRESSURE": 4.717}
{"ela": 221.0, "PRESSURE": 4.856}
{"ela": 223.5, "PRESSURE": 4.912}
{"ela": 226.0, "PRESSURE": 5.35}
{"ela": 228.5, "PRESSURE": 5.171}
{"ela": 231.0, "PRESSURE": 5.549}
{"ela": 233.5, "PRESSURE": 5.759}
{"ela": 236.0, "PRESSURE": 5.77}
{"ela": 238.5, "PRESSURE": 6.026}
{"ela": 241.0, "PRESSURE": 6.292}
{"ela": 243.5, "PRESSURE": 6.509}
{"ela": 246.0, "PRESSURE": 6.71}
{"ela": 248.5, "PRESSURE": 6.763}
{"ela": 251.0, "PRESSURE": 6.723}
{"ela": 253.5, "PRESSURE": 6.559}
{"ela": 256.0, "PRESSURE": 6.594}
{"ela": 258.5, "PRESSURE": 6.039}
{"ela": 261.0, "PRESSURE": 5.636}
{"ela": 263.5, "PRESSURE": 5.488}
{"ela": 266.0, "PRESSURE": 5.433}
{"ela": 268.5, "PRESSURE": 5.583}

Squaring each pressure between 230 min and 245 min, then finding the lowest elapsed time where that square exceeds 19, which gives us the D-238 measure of 231.0 min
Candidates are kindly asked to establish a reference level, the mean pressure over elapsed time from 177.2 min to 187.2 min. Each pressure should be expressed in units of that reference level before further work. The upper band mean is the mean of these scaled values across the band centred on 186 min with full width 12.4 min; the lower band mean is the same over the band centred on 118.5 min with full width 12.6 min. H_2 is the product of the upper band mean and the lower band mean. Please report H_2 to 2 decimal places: 0.90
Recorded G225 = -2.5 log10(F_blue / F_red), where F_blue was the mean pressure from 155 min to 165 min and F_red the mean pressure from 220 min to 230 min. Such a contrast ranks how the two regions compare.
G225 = 0.25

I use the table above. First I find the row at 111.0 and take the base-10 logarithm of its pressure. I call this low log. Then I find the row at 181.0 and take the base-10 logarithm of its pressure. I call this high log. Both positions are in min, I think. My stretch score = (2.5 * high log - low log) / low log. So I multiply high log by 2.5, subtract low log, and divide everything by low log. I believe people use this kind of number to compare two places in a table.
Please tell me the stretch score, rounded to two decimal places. 1.60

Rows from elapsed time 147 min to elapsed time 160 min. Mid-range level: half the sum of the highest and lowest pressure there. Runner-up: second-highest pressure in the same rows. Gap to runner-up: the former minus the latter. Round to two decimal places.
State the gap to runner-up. -0.48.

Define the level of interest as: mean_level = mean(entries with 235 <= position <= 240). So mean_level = 5.9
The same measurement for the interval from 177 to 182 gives 4.3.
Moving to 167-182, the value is 4.3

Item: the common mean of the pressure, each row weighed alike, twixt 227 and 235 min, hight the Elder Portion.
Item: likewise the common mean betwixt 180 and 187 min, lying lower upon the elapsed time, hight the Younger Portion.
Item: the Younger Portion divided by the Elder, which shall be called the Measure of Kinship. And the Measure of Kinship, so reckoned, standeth 0.79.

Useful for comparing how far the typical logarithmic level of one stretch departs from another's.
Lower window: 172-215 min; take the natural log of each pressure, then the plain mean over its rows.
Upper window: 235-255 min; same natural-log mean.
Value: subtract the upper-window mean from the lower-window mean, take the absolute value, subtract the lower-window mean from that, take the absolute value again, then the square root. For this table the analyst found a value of 1.1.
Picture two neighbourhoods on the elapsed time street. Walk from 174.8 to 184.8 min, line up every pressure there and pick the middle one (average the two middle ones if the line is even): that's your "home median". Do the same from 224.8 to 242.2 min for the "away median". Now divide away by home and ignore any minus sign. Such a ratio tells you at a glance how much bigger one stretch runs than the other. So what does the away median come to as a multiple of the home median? 1.34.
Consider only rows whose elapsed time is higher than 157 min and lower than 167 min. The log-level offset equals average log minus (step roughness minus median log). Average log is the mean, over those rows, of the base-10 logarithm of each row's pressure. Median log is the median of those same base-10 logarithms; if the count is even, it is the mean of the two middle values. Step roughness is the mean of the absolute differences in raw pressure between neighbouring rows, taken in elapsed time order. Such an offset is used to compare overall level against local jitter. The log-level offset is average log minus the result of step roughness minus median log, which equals 1.01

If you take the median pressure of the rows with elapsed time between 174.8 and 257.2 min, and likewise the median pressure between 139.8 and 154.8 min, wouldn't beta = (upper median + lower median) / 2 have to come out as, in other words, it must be 3.8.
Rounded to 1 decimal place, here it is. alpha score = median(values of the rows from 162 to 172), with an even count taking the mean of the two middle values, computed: 4.1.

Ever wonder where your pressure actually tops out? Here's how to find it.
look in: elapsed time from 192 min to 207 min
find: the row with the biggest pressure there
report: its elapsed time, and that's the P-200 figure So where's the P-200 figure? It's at 206.0 min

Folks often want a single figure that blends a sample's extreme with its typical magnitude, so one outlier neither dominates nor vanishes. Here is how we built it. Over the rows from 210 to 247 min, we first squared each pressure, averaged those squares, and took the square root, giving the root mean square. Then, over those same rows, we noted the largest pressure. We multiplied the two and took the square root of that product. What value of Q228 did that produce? 6.1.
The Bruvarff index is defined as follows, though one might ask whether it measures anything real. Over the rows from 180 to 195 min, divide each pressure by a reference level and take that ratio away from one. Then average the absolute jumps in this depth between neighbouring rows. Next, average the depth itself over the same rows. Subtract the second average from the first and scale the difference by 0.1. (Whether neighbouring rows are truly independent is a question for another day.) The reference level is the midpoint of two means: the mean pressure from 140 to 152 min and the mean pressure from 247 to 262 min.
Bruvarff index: 0.000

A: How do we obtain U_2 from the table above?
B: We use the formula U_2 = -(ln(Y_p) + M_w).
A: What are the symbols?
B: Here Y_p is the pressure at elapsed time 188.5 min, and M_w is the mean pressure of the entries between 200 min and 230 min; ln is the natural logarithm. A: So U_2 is -6.4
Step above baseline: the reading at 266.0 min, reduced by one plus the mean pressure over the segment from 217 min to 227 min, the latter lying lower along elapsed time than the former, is -0.5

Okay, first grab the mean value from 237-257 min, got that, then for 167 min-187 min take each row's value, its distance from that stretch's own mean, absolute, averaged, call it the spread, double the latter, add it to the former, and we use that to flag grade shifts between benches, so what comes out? 6.7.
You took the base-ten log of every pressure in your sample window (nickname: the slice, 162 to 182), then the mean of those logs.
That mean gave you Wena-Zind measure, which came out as 0.626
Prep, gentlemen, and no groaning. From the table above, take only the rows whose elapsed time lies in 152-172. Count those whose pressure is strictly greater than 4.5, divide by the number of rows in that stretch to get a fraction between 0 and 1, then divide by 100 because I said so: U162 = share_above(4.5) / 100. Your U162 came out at 0.000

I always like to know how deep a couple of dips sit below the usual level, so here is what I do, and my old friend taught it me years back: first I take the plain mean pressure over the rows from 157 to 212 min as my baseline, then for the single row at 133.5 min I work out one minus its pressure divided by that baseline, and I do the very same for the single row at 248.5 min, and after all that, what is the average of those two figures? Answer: -0.11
